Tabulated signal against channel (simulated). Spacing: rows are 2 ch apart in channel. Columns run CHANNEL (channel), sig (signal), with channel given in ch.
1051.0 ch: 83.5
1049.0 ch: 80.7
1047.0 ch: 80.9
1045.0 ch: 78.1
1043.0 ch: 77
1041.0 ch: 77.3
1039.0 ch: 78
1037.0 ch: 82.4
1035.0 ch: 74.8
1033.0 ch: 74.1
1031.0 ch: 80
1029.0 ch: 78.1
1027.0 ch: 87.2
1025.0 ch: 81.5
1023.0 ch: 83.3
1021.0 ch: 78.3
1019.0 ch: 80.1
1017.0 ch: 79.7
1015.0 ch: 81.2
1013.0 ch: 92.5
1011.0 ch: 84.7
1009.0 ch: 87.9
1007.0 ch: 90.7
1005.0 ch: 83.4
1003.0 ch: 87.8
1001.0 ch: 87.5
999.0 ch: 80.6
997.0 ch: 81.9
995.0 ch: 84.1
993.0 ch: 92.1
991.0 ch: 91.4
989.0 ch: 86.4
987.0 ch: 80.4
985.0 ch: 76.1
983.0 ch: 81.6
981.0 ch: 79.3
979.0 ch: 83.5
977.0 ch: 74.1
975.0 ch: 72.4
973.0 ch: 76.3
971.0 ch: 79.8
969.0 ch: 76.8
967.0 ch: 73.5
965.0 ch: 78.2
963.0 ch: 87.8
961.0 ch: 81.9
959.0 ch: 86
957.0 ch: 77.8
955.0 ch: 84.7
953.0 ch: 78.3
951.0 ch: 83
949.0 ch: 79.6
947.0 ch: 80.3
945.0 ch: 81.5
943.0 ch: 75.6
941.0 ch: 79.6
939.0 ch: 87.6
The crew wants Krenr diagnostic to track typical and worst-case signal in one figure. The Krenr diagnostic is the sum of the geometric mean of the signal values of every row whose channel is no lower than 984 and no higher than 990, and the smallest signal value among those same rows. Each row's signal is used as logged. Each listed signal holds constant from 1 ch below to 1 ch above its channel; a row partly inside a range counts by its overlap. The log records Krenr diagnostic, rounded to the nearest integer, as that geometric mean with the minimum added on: 157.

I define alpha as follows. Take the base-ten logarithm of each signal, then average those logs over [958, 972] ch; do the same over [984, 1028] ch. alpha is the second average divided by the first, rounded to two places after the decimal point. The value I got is 1.01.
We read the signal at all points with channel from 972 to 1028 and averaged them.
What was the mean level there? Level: 83.1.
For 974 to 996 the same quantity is 81.9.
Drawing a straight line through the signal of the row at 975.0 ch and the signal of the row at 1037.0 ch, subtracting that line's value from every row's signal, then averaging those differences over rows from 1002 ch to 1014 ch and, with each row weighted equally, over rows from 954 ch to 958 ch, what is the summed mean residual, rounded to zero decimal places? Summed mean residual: 22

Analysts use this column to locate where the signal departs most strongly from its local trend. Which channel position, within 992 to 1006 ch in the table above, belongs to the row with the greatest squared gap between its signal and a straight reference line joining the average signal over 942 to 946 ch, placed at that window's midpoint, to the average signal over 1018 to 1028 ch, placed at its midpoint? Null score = 993.0 ch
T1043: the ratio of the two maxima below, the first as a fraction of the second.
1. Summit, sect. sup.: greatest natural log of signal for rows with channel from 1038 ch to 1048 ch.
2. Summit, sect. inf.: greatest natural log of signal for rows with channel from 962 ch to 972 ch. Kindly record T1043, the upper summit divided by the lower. 0.98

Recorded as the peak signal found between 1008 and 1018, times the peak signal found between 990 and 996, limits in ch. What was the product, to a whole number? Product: 8519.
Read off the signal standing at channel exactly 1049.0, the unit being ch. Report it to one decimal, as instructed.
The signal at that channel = 80.7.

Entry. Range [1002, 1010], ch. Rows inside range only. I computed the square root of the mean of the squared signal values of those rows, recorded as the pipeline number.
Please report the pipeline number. 87.5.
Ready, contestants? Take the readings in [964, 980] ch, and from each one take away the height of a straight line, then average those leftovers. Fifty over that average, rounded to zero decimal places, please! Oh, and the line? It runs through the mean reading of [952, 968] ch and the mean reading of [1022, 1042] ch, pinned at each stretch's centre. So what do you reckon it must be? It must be -13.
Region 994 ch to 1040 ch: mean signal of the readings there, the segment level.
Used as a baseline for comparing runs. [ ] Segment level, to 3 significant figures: 82.6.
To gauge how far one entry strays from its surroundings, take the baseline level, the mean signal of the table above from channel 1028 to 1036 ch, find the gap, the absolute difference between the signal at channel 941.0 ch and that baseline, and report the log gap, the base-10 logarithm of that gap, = 0.45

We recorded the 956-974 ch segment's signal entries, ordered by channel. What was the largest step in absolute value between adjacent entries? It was 10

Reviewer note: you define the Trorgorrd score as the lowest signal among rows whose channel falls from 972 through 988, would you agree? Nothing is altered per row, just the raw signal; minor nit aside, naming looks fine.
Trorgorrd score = 72.4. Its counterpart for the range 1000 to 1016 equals 81.2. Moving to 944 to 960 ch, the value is 77.8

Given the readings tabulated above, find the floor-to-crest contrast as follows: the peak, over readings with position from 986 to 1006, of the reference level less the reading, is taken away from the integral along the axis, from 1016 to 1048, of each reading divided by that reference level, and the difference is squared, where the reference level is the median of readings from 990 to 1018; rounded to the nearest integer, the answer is 567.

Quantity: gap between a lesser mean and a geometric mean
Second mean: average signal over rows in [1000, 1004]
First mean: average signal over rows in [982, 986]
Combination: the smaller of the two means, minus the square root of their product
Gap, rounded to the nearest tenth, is -4.3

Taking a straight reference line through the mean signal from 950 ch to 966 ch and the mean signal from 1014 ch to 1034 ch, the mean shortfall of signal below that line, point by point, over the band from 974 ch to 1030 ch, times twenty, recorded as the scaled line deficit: -43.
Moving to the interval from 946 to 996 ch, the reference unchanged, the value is 17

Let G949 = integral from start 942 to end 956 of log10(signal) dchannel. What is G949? 26.67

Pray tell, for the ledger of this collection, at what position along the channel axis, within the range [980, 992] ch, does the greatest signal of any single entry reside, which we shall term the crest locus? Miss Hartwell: 991.0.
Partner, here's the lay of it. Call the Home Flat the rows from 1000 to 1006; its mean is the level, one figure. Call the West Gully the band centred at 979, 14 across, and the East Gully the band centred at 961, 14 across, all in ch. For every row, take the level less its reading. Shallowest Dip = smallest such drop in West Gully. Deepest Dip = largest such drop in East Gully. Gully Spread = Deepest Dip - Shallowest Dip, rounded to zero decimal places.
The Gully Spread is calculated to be 10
